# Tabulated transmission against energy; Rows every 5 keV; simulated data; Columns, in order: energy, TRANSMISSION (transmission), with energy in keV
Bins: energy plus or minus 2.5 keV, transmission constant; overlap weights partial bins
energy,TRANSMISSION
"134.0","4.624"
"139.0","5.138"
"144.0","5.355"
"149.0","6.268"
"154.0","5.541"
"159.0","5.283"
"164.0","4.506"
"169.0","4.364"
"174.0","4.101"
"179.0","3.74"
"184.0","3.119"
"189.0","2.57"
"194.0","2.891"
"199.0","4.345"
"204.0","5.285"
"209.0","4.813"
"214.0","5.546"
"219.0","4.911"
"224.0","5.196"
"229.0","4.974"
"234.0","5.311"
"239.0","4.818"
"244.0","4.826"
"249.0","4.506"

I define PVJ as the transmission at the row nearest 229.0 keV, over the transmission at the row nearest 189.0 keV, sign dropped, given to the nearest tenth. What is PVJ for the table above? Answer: 1.9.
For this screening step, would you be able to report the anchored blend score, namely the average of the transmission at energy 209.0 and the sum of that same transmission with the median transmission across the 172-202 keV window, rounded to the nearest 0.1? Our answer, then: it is 6.5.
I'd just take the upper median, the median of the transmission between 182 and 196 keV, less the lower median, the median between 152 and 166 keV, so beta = -2.4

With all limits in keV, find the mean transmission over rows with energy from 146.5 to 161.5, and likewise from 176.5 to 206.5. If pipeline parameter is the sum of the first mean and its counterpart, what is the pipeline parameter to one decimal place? 9.4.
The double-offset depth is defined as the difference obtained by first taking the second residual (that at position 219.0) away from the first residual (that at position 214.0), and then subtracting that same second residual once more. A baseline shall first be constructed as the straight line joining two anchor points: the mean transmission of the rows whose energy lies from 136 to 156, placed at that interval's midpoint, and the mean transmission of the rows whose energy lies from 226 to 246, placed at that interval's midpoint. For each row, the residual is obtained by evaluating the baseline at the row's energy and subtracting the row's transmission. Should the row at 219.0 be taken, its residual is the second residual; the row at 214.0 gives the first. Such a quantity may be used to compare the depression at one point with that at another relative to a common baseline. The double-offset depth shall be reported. -0.8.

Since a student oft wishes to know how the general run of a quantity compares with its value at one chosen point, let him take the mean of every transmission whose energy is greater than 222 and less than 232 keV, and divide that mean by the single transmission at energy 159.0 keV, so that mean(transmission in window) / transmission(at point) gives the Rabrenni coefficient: 0.96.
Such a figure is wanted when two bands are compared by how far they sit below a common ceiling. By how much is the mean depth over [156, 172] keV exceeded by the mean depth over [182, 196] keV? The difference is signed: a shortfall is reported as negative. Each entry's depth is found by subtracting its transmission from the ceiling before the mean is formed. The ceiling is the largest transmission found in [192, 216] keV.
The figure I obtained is 1.9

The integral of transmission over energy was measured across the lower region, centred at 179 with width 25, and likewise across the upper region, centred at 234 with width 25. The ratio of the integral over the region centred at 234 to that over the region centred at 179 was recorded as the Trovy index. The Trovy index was 1.40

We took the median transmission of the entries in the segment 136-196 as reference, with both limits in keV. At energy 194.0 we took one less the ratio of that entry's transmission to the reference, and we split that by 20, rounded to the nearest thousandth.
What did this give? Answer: 0.017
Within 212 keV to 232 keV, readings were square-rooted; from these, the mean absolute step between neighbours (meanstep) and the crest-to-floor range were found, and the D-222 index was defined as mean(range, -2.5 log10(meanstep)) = 1.42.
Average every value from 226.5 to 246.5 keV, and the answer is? 5.0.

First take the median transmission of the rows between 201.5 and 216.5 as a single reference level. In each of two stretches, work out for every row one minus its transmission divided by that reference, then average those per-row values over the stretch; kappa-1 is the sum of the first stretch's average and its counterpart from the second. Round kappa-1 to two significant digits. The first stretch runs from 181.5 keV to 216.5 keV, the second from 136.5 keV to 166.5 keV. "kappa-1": 0.22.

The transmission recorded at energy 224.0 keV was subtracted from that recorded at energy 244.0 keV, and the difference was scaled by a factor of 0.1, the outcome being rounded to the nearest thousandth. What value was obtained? -0.037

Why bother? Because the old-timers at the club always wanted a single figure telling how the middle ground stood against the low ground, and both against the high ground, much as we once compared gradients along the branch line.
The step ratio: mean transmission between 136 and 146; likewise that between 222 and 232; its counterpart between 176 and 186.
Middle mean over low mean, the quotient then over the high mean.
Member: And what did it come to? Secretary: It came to 0.13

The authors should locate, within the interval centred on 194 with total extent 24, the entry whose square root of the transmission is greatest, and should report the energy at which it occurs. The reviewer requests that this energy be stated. 204.0 keV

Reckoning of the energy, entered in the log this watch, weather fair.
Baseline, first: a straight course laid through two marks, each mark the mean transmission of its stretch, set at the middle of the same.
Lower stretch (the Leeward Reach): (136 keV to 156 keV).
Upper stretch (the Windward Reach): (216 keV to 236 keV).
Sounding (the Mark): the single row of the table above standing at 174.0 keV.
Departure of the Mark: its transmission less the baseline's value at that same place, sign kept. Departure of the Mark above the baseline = -1.3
